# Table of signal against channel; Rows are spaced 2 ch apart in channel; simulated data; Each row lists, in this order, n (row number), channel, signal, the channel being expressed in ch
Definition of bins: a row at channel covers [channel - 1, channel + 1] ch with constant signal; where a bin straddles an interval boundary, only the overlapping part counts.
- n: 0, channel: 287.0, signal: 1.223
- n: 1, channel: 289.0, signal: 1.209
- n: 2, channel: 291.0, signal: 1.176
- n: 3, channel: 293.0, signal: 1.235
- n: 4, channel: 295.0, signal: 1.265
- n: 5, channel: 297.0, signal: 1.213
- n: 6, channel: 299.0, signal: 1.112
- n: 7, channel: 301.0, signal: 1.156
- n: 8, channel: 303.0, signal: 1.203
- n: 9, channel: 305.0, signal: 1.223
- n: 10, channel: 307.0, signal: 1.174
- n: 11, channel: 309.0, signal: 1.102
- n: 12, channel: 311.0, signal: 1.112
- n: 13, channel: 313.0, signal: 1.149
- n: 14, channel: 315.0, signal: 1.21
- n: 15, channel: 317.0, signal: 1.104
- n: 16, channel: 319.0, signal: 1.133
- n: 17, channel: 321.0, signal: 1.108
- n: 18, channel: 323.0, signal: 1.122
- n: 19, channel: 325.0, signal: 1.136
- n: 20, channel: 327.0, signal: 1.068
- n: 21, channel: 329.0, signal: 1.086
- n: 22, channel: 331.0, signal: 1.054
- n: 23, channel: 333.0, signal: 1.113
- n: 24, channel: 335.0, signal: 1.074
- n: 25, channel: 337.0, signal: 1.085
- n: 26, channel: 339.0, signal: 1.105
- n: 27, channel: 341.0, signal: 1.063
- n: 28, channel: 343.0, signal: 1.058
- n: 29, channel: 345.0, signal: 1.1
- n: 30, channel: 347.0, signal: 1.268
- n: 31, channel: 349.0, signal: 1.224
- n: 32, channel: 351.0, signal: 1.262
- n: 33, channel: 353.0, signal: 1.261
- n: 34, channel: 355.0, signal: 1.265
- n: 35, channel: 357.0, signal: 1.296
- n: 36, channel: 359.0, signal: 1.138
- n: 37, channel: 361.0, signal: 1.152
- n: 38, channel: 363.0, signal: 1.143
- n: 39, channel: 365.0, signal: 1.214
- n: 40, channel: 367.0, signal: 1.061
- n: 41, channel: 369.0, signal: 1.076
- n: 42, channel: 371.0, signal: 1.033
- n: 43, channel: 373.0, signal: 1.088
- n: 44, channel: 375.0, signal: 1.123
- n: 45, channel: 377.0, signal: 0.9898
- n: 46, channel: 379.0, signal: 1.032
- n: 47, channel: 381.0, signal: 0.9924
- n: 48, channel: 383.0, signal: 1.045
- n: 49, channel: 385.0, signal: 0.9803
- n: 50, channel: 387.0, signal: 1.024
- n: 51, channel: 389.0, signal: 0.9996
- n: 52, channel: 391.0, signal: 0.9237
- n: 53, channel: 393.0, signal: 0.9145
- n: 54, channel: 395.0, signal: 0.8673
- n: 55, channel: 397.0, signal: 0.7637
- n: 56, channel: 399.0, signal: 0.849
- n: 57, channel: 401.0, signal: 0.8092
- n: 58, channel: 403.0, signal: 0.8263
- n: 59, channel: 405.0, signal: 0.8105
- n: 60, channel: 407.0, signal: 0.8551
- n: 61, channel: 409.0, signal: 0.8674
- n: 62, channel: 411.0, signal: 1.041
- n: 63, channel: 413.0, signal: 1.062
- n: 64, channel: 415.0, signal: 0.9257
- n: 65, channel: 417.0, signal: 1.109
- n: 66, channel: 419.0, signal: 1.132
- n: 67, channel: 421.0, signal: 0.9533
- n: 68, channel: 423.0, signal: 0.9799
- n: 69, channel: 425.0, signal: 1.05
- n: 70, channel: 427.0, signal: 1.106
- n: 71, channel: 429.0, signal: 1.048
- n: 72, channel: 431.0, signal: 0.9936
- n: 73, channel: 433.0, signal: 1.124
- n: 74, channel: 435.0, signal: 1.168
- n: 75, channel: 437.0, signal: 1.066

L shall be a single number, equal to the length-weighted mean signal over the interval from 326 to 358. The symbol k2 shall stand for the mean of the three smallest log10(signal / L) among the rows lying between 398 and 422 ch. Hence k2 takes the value -0.149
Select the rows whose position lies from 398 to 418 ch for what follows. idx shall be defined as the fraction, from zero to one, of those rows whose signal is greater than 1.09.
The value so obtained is 0.1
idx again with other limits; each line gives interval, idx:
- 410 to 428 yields 0.3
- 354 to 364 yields 1.0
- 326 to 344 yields 0.2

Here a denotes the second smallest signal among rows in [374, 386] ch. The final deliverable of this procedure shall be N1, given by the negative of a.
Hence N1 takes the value -0.99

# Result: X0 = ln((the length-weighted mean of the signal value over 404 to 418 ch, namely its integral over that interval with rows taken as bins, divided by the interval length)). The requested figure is -0.05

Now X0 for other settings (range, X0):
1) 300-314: 0.15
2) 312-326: 0.13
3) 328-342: 0.08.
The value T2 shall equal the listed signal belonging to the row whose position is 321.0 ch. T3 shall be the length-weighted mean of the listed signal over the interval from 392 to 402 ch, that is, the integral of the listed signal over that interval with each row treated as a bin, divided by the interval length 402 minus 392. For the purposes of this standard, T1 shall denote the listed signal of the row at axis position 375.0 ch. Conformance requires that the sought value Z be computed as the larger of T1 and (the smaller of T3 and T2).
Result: 1.12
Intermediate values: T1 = 1.123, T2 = 1.108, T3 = 0.84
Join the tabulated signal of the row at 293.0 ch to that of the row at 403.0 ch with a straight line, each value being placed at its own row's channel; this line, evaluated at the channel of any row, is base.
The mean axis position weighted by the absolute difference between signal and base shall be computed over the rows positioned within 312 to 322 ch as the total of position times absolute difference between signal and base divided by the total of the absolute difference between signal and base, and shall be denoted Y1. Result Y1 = 316.6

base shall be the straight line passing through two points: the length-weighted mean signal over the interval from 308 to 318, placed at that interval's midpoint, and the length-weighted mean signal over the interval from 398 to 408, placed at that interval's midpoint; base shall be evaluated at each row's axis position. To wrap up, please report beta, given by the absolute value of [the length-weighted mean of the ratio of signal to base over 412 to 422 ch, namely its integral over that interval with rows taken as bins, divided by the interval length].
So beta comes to 1.32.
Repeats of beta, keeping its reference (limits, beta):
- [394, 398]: 0.95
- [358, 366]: 1.20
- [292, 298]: 1.03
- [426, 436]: 1.48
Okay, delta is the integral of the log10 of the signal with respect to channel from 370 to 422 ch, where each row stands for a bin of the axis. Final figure -1.0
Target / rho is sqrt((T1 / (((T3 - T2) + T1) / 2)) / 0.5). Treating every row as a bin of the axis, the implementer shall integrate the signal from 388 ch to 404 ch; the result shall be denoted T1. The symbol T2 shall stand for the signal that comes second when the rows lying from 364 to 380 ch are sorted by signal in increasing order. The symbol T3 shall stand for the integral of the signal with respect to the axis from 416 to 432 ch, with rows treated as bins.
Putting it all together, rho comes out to 1.37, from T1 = 13.9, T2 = 1.032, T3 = 17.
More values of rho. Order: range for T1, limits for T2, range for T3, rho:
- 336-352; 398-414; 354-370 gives 1.42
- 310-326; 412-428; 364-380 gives 1.45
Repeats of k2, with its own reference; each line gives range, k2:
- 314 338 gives -0.033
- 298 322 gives -0.017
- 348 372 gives -0.036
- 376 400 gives -0.144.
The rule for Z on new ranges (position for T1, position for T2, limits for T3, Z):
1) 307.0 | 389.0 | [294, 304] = 1.17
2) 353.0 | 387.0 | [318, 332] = 1.26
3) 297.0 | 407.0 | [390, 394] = 1.21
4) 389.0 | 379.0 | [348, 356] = 1.03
